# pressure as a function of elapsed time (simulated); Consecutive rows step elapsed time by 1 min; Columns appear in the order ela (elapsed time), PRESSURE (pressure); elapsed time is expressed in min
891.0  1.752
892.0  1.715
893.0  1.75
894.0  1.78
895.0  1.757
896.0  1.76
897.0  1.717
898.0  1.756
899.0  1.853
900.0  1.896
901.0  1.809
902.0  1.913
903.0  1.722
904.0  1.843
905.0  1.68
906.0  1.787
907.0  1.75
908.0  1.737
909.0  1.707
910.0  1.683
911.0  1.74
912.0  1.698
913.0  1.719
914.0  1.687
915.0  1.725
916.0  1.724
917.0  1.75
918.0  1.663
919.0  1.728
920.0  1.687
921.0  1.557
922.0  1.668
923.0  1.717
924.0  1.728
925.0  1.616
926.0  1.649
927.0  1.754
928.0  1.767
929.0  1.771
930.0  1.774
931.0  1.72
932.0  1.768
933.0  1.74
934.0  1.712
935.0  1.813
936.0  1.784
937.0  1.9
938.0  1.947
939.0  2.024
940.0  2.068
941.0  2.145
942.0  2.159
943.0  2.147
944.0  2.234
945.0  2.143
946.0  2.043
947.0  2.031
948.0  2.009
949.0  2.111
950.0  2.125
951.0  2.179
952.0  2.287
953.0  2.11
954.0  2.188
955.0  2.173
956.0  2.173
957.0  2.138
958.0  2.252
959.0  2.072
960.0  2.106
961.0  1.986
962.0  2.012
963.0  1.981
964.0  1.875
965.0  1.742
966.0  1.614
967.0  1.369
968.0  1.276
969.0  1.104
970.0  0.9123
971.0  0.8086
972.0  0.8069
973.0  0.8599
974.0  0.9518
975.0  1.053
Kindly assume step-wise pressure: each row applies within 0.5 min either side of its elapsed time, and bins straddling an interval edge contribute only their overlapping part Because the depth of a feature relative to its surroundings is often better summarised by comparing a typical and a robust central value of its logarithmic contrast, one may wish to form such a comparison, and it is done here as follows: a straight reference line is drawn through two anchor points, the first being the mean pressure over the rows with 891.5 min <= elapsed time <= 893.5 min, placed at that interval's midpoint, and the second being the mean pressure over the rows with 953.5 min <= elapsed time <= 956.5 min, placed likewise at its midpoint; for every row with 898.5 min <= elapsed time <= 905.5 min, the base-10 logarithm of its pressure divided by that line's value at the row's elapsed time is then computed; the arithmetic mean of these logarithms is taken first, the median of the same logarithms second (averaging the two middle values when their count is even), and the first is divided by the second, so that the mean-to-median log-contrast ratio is 0.52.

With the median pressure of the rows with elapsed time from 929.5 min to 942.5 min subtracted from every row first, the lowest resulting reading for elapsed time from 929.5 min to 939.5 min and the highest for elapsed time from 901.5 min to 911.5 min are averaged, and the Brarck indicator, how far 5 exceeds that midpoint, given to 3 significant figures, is 5.00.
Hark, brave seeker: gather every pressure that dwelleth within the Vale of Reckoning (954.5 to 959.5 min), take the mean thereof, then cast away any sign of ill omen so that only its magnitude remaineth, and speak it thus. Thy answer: 2.16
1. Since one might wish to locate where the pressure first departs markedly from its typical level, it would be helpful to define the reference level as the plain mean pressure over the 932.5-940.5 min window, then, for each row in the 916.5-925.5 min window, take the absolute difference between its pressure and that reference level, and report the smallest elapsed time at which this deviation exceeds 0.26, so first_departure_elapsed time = 921.0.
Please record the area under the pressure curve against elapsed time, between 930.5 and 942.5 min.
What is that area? 23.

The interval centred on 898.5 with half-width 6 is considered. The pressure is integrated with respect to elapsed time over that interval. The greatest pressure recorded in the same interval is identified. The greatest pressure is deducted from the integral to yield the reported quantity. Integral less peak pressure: 20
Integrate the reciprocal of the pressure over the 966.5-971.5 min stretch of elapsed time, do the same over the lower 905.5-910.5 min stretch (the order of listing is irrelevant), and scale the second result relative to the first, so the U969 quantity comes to 0.61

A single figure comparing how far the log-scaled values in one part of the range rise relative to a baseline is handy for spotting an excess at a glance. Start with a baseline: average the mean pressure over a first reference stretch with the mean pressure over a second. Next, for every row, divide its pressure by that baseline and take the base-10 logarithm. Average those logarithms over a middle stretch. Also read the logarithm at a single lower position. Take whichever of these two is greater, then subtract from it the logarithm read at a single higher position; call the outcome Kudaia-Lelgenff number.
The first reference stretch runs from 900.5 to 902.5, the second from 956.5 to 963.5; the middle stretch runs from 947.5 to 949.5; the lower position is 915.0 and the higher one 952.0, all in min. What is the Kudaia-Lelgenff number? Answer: -0.046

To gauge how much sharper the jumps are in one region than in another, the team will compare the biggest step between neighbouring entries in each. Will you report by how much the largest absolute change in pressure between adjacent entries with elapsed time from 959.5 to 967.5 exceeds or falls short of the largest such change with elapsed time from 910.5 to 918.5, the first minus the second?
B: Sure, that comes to 0.16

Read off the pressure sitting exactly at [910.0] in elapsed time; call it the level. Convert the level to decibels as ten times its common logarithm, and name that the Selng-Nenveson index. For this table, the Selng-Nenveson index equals 2.26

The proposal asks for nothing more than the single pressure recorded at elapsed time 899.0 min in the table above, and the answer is 1.853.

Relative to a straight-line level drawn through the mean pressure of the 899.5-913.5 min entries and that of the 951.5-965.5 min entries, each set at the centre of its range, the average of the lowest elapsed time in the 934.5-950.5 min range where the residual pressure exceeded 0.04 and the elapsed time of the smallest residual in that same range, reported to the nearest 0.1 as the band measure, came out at 937.5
